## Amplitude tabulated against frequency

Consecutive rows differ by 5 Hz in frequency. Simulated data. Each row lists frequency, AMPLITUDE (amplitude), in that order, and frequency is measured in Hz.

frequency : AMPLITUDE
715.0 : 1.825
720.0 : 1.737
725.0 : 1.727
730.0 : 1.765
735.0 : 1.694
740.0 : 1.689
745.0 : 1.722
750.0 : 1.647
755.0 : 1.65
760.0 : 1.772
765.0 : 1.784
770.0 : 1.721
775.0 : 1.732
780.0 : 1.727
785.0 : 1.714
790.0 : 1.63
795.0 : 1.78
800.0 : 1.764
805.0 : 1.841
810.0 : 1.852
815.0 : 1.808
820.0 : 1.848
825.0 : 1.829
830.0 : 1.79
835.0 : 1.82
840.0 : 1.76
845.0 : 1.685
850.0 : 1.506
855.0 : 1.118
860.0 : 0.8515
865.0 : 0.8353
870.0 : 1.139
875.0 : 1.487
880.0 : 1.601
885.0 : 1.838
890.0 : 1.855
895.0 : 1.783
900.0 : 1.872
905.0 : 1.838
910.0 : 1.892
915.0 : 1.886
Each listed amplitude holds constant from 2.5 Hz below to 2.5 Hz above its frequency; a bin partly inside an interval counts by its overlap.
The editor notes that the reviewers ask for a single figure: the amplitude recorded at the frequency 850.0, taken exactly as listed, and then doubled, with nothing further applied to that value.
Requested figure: 3.01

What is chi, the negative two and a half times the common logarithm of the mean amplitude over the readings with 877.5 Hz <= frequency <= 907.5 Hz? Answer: -0.637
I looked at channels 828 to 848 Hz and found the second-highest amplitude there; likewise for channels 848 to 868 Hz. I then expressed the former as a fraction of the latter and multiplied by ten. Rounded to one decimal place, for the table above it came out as 16.0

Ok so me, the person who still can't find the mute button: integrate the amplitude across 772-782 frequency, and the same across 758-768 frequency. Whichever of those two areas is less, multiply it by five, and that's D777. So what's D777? 86.5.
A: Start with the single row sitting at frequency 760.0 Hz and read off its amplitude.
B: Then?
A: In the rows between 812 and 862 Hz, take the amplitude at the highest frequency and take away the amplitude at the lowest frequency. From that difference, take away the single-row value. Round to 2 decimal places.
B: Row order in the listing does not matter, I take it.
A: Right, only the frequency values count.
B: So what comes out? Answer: -2.73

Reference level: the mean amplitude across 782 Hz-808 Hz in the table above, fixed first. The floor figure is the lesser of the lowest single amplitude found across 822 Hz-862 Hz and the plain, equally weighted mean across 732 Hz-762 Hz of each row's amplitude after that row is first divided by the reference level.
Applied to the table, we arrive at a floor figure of 0.85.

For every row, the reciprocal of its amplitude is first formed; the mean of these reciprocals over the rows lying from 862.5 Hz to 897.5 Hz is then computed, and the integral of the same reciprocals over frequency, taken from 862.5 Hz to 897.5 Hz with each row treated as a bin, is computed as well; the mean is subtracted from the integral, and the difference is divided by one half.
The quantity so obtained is 48.7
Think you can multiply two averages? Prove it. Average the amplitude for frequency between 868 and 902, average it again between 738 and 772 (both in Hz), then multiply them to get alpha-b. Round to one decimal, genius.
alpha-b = 2.8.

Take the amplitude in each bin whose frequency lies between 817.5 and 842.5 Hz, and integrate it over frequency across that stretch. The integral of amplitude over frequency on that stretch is 45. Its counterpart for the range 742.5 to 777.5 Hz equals 60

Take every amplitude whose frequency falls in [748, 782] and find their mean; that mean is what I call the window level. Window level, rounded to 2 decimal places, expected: 1.72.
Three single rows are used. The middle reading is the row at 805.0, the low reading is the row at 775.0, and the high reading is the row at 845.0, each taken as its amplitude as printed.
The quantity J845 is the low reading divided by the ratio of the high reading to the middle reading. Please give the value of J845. 1.89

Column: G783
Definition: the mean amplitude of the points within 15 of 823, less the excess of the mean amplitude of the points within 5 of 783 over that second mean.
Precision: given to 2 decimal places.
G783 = 1.93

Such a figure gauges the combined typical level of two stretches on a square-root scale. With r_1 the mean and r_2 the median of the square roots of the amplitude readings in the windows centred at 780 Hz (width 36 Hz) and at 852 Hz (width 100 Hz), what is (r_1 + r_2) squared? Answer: 7.0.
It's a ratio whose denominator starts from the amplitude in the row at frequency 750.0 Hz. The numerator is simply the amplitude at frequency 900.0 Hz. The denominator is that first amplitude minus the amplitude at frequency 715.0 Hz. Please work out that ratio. -11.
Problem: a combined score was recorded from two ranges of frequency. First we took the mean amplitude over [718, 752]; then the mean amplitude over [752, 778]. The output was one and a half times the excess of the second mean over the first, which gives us 0.03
